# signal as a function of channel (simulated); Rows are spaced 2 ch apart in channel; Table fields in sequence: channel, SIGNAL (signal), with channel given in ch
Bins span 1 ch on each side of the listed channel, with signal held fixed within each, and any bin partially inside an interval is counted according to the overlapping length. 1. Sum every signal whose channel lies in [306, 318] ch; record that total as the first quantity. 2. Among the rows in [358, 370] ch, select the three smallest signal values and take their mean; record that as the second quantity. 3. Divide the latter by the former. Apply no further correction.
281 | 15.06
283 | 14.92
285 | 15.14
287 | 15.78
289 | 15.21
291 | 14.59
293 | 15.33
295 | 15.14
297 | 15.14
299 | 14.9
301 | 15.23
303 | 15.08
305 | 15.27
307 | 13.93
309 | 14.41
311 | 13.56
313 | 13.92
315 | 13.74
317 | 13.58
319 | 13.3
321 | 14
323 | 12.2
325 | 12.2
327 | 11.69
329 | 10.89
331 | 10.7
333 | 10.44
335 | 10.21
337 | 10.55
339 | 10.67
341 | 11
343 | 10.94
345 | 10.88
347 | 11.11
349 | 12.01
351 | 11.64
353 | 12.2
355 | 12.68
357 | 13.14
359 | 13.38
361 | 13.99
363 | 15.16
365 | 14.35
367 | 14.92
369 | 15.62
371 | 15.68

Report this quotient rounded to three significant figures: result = 0.167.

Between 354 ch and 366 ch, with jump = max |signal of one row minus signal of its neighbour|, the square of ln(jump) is 0.02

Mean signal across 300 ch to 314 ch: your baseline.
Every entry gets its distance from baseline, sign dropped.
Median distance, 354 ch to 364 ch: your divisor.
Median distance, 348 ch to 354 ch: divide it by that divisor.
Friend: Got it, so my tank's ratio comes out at 2.24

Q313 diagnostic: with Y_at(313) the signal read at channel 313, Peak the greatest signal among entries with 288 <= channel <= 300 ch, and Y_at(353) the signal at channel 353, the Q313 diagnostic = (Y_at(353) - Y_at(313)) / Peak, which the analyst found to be -0.11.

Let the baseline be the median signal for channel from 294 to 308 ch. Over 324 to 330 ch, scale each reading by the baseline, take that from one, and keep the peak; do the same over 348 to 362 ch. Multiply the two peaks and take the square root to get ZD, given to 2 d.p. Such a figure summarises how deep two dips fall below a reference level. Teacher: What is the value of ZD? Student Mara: 0.25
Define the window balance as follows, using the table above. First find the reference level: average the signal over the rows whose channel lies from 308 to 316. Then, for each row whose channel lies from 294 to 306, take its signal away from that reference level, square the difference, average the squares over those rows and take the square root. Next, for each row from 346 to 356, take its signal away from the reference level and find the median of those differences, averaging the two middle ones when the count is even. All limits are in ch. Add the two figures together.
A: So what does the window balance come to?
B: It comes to 3.1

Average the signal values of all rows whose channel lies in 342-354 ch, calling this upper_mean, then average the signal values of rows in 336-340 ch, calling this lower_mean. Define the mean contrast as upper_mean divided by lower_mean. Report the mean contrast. 1.08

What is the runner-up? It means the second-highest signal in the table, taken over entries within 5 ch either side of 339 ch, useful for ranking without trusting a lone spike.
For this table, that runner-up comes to 10.94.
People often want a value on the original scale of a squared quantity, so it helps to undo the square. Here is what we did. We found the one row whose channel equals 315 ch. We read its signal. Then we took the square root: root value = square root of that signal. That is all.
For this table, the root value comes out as 3.71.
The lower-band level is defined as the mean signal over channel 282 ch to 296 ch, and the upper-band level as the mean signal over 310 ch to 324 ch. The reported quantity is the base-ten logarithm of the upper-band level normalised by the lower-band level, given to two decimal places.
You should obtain -0.05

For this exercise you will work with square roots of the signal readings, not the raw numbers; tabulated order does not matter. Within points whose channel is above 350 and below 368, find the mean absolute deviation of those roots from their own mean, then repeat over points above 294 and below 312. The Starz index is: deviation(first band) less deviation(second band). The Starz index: 0.066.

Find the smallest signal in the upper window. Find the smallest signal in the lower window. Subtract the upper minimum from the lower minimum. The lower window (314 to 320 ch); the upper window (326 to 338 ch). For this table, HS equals 3.1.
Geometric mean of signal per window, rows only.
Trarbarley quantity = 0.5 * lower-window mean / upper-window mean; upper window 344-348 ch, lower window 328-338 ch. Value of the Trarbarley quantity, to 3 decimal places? 0.480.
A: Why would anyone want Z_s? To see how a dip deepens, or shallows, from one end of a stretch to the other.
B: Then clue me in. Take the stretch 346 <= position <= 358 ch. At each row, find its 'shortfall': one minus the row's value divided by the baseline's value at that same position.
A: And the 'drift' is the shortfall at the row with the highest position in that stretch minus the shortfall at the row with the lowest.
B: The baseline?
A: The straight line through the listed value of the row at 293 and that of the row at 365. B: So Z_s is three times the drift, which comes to -0.44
